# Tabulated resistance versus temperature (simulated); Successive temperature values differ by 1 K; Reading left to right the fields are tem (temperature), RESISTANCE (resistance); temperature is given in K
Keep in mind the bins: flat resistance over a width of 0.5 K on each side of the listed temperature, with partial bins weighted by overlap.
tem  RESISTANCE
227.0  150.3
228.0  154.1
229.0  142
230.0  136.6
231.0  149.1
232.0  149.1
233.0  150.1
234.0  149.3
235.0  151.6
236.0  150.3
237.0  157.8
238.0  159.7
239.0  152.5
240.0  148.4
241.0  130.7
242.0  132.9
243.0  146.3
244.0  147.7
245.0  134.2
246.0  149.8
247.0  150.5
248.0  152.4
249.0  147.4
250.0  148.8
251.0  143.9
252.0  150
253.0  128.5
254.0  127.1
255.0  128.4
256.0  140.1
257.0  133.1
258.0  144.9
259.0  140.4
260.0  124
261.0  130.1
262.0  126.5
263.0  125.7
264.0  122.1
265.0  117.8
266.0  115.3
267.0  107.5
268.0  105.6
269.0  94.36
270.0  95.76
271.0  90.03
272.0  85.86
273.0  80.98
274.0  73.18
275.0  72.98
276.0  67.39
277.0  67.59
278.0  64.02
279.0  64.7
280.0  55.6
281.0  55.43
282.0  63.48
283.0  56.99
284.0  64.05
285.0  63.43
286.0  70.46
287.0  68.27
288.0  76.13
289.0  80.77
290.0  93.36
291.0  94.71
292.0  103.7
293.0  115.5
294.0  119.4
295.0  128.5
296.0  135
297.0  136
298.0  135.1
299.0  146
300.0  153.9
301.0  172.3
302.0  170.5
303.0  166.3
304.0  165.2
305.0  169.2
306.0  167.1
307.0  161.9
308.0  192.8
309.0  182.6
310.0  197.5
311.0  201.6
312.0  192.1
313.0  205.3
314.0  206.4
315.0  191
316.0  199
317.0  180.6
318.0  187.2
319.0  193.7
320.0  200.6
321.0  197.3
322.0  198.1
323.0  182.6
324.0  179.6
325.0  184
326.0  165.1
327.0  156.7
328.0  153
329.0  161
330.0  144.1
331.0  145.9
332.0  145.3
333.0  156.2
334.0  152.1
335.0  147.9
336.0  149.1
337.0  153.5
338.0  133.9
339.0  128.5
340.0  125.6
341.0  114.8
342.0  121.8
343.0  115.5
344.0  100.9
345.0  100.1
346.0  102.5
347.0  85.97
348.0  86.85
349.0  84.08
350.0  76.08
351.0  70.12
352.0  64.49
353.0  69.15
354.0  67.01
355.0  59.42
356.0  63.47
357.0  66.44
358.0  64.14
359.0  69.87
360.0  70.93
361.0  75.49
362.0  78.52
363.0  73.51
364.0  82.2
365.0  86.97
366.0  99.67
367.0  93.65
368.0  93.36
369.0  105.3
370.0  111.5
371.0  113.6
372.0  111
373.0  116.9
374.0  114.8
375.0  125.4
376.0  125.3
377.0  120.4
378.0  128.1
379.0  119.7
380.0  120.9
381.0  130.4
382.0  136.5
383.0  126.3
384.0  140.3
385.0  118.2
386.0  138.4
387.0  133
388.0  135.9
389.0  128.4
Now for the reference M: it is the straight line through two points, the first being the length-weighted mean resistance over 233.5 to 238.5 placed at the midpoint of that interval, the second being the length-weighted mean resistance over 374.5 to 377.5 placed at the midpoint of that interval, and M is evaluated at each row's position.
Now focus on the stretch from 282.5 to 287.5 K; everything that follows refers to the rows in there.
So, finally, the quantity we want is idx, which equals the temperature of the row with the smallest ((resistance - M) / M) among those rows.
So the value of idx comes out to 283.0 K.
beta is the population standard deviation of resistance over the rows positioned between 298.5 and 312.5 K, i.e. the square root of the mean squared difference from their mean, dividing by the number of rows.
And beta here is 16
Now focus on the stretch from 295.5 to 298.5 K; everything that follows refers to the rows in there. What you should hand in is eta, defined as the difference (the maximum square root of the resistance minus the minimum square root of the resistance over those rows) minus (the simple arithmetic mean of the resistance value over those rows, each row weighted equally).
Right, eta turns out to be -135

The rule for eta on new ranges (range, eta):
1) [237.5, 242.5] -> -144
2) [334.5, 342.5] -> -133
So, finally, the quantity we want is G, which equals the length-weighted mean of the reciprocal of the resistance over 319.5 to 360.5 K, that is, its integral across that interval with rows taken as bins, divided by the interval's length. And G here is 0.009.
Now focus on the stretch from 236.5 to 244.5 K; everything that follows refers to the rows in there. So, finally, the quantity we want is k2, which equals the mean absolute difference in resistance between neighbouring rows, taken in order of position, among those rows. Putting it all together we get 6.8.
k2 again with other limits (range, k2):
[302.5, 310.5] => 9.8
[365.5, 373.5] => 5.0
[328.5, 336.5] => 5.7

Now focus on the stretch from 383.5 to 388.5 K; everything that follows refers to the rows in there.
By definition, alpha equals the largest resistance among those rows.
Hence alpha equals 140.3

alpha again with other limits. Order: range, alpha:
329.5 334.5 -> 156.2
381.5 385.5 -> 140.3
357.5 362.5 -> 78.52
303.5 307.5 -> 169.2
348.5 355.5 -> 84.08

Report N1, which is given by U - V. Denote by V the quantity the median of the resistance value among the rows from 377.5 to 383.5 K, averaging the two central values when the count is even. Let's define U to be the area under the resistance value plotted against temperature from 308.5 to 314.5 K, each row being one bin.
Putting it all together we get 1058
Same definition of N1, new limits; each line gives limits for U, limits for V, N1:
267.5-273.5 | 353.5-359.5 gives 487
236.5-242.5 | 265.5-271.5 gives 781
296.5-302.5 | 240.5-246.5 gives 774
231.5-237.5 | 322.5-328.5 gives 736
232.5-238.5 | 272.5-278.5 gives 849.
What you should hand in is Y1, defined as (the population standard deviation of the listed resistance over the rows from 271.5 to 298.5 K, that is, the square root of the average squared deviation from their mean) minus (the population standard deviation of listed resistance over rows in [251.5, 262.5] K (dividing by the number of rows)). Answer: 18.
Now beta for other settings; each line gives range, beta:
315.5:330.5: 18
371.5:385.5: 8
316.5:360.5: 45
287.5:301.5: 27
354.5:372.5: 18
